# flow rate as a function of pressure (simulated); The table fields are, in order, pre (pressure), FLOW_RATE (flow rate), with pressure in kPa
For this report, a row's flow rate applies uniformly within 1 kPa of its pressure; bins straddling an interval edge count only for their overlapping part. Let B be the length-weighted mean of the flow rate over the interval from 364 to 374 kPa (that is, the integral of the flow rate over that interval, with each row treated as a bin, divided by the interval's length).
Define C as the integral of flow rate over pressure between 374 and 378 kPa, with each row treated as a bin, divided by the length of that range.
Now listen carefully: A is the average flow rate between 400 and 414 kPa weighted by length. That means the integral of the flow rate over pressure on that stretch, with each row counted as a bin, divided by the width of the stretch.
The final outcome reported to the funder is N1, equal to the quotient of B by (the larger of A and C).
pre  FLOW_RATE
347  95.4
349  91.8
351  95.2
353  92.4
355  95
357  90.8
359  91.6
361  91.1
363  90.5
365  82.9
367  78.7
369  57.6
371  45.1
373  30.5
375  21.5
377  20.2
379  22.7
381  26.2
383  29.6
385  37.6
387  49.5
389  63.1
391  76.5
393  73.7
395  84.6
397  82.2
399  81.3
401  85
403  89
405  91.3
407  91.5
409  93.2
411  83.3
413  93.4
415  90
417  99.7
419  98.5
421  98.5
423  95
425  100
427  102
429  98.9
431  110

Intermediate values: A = 90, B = 59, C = 21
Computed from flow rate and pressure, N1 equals 0.66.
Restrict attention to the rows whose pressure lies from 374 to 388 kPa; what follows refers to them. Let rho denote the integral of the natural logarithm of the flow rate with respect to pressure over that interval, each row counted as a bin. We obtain 47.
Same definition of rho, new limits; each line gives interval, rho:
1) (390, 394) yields 17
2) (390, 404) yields 62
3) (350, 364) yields 63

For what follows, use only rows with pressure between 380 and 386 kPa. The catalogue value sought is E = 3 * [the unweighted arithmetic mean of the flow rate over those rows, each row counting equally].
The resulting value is 93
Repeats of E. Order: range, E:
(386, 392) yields 189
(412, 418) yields 283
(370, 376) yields 97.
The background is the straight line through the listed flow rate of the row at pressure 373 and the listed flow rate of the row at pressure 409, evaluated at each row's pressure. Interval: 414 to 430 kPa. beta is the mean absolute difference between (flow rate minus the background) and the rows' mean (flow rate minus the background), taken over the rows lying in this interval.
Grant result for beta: 5.8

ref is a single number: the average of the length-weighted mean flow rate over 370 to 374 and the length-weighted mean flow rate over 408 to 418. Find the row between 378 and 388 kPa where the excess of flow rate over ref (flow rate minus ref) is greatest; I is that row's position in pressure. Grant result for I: 387 kPa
